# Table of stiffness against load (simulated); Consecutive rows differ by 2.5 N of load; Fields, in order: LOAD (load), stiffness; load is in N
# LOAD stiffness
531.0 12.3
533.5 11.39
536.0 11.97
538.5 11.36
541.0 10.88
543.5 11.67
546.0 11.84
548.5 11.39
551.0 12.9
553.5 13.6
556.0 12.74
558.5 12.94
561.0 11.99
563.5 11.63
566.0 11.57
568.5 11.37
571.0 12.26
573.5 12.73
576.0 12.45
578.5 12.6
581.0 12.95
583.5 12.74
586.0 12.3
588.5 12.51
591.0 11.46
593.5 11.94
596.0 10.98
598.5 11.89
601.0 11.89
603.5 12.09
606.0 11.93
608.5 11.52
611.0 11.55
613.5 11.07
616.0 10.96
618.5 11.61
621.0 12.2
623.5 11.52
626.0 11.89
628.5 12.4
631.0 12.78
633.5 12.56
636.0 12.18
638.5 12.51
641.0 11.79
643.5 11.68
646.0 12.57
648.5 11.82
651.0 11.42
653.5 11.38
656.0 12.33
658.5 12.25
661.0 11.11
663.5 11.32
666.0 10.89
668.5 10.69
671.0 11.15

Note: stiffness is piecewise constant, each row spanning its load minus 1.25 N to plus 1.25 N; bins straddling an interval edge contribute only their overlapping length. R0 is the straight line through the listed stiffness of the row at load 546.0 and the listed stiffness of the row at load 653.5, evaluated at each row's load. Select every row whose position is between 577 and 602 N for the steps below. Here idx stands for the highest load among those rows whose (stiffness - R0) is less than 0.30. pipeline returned 601.0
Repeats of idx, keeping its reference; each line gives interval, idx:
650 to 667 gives 666.0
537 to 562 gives 561.0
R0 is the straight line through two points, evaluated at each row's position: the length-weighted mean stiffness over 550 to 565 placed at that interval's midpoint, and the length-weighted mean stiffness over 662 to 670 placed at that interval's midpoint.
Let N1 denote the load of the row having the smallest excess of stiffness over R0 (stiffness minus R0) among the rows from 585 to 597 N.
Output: 596.0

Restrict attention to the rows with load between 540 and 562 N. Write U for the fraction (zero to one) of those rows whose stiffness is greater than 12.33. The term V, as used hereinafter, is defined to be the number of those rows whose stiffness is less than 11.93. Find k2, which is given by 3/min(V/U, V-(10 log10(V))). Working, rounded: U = 0.44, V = 4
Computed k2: -1.48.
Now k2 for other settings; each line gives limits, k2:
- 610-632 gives -1.68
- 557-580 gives -1.69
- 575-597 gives -2.97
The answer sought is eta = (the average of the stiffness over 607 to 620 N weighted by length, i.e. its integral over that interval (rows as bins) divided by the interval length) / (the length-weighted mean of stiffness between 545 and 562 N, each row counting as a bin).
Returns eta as 0.91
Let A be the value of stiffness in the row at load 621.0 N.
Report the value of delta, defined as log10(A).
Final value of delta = 1.09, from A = 12.2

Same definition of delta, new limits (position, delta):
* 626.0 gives 1.08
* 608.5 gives 1.06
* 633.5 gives 1.10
